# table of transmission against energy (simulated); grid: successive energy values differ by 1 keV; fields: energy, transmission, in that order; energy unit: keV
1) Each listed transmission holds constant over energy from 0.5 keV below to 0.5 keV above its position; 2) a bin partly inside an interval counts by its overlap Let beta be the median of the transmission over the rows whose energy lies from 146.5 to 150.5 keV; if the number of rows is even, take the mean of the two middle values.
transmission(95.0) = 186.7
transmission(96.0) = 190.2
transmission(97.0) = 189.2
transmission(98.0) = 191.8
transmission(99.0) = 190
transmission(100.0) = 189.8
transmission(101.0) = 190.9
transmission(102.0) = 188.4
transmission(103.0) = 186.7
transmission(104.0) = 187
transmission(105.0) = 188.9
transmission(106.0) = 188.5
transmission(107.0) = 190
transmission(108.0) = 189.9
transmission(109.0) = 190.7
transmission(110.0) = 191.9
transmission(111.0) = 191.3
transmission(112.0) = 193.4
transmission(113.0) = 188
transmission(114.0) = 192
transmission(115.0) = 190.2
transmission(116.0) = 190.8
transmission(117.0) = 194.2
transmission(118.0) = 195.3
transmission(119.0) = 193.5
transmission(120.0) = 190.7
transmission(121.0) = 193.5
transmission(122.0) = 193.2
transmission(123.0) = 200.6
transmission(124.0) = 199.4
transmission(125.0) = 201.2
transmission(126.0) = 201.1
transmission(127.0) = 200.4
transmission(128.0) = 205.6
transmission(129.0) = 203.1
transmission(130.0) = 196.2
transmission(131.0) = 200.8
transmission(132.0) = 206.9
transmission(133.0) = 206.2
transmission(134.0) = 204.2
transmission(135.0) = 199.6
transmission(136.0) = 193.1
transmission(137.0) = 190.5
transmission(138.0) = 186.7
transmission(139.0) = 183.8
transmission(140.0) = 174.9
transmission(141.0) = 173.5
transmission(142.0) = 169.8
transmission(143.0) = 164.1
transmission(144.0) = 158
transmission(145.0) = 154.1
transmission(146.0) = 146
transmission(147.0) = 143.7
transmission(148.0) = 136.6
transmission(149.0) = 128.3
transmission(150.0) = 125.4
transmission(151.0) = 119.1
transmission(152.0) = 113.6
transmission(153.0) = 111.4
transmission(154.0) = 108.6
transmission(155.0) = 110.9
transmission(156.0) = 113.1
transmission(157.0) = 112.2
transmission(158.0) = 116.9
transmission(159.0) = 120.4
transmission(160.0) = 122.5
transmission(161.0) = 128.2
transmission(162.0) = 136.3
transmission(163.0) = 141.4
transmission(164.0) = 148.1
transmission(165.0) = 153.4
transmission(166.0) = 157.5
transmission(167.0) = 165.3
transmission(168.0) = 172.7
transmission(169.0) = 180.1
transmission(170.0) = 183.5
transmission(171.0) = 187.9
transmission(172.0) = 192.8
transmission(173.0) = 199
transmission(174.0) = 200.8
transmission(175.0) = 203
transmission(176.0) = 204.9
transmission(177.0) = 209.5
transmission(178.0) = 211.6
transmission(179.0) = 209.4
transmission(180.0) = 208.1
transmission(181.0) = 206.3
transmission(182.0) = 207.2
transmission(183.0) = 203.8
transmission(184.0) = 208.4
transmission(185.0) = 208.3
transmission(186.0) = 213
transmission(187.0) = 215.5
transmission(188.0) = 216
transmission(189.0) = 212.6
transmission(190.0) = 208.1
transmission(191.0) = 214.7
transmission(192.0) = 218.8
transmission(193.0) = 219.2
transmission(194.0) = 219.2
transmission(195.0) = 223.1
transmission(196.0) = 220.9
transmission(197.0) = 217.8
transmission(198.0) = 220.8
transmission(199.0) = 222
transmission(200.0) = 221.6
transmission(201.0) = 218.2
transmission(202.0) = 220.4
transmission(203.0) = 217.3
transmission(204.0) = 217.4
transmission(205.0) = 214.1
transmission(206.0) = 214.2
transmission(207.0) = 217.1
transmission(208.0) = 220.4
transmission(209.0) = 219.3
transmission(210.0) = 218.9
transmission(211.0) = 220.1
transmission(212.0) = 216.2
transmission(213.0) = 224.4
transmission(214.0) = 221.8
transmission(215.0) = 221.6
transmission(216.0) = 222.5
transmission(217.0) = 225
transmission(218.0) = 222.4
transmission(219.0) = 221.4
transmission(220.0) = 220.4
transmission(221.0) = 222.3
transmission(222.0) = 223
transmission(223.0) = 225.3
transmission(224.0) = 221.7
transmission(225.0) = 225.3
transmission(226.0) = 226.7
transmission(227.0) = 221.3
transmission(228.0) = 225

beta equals 132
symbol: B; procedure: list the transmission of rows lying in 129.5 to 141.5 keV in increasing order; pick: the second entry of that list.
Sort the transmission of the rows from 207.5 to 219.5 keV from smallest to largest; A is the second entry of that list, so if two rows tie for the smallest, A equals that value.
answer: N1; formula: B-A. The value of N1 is -44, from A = 218.9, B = 174.9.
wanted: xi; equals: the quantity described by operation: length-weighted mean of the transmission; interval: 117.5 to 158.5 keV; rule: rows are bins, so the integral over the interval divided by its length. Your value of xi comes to 169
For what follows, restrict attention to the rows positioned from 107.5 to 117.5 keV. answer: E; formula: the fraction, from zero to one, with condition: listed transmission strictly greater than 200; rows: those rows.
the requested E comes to 0.0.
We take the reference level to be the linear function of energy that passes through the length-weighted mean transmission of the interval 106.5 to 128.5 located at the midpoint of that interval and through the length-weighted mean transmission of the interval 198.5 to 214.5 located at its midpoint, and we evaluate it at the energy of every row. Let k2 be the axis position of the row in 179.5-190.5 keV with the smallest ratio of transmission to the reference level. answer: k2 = 183.0 keV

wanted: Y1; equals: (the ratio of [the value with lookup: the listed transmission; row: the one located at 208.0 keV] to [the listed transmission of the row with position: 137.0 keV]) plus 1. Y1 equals 2.2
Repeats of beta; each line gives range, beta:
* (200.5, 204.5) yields 218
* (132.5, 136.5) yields 202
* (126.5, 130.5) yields 202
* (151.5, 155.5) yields 111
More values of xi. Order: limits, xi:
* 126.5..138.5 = 199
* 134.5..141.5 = 186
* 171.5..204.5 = 212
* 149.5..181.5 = 159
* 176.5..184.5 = 208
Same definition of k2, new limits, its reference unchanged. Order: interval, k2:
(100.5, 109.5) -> 103.0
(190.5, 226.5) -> 206.0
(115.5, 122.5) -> 120.0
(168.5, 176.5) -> 169.0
